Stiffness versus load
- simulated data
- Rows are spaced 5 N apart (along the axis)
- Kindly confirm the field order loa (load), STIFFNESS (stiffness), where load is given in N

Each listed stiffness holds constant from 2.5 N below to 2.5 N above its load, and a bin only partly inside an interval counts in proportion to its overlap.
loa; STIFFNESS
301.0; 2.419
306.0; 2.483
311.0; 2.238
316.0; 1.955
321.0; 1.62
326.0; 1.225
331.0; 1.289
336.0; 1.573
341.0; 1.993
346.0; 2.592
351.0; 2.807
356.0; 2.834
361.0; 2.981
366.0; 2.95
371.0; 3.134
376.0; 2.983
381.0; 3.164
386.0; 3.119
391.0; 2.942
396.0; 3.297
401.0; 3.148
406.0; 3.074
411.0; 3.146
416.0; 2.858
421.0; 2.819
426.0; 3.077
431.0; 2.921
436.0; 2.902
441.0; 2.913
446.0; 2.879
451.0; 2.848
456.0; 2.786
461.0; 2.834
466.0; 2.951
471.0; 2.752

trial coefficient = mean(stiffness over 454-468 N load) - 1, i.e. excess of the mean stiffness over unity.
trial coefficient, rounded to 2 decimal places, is 1.86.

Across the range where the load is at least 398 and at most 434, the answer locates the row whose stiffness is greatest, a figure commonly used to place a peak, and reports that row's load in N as 401.0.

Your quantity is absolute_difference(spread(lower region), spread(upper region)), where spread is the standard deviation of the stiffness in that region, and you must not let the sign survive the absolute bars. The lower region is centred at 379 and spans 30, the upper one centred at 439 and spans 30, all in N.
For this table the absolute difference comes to 0.02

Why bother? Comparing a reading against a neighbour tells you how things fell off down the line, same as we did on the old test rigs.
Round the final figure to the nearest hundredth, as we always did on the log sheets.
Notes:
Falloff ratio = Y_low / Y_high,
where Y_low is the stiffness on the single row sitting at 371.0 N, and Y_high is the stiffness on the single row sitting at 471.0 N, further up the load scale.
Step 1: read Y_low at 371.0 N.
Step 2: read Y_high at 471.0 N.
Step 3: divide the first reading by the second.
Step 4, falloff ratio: 1.14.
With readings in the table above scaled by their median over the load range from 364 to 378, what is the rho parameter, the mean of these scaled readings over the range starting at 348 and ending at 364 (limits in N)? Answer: 0.96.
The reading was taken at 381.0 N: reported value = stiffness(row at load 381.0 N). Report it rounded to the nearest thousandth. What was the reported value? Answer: 3.164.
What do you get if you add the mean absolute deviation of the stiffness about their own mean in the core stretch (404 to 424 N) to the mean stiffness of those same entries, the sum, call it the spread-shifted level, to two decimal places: 3.11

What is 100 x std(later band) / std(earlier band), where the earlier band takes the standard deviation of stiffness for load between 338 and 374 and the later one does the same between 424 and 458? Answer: 24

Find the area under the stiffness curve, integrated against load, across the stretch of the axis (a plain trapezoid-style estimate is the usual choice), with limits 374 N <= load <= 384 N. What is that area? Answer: 31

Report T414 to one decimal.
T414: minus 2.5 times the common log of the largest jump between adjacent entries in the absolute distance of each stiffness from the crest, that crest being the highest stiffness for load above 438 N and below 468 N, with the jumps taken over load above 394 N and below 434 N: 2.1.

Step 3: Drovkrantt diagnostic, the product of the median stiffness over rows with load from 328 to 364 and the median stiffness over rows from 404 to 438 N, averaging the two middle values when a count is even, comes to 7.6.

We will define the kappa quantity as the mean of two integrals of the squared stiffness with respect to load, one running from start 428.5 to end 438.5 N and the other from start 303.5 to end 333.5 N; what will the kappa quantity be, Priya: 94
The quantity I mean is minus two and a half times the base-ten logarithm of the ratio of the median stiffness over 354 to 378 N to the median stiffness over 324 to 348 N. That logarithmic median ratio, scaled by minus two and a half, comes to -0.7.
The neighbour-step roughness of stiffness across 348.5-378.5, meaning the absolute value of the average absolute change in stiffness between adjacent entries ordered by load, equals 0.11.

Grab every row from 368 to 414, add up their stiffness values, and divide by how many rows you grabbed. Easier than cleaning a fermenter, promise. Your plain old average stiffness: 3.11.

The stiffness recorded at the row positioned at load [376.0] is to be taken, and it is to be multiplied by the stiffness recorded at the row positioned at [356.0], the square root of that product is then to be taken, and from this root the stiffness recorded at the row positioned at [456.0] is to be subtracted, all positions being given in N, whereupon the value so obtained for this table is 0.1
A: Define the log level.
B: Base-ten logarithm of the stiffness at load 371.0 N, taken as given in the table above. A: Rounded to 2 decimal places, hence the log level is 0.50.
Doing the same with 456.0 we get 0.44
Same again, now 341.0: 0.30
